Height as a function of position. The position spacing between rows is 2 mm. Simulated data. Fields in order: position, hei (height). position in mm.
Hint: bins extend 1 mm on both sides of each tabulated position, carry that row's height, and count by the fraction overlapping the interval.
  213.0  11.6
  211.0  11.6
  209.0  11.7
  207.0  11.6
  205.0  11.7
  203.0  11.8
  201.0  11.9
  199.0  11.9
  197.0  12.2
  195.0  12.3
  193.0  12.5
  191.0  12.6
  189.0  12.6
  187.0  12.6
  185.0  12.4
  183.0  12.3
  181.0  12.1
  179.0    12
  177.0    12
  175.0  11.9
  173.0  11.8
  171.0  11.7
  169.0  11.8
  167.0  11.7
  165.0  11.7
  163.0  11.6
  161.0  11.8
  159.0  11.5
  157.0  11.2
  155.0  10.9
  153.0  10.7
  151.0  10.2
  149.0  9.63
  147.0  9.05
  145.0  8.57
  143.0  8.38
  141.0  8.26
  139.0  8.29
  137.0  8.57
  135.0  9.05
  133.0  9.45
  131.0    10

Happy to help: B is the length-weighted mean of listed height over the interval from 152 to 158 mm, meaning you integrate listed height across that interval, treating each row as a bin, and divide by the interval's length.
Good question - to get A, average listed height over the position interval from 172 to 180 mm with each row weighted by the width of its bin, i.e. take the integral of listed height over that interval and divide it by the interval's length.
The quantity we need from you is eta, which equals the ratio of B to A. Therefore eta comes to 0.92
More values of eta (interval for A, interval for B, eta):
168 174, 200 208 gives 1.00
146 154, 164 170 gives 1.19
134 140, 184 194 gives 1.45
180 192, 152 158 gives 0.88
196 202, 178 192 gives 1.03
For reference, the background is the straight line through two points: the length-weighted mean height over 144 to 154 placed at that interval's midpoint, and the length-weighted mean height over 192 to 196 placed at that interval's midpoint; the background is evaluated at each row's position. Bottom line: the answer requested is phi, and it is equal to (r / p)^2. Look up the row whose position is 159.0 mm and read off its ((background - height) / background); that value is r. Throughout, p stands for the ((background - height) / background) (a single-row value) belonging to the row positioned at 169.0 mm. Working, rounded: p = -0.086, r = -0.12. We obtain 2.01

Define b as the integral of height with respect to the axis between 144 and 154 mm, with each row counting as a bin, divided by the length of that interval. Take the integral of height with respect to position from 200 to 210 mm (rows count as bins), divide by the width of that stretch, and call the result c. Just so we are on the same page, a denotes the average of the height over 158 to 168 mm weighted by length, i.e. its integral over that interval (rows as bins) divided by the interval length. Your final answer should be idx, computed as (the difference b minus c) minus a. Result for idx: -13.8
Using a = 11.66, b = 9.6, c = 11.7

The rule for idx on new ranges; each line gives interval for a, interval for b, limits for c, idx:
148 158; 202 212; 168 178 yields -10.7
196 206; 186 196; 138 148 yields -7.9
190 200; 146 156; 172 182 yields -14.2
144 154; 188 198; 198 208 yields -9.0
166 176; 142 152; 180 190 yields -15.0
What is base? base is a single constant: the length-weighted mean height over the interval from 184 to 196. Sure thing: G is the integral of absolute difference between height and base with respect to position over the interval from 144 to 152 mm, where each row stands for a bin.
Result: 25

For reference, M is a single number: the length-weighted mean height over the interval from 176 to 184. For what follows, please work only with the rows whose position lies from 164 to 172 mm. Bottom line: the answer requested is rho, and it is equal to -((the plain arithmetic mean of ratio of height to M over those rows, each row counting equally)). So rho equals -0.97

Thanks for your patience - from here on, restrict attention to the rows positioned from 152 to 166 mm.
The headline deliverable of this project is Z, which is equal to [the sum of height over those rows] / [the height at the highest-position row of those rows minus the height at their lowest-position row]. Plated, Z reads 79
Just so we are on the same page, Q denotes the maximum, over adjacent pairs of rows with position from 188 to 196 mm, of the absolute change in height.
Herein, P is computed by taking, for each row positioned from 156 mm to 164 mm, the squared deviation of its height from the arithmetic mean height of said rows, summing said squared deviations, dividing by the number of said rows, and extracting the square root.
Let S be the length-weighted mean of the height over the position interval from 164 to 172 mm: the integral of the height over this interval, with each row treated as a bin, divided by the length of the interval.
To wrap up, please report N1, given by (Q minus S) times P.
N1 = -2.5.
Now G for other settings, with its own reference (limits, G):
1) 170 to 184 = 7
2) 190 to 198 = 1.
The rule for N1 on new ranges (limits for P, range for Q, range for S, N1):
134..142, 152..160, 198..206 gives -3.7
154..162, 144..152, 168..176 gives -3.8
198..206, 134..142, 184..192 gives -1.0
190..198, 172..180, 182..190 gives -2.0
